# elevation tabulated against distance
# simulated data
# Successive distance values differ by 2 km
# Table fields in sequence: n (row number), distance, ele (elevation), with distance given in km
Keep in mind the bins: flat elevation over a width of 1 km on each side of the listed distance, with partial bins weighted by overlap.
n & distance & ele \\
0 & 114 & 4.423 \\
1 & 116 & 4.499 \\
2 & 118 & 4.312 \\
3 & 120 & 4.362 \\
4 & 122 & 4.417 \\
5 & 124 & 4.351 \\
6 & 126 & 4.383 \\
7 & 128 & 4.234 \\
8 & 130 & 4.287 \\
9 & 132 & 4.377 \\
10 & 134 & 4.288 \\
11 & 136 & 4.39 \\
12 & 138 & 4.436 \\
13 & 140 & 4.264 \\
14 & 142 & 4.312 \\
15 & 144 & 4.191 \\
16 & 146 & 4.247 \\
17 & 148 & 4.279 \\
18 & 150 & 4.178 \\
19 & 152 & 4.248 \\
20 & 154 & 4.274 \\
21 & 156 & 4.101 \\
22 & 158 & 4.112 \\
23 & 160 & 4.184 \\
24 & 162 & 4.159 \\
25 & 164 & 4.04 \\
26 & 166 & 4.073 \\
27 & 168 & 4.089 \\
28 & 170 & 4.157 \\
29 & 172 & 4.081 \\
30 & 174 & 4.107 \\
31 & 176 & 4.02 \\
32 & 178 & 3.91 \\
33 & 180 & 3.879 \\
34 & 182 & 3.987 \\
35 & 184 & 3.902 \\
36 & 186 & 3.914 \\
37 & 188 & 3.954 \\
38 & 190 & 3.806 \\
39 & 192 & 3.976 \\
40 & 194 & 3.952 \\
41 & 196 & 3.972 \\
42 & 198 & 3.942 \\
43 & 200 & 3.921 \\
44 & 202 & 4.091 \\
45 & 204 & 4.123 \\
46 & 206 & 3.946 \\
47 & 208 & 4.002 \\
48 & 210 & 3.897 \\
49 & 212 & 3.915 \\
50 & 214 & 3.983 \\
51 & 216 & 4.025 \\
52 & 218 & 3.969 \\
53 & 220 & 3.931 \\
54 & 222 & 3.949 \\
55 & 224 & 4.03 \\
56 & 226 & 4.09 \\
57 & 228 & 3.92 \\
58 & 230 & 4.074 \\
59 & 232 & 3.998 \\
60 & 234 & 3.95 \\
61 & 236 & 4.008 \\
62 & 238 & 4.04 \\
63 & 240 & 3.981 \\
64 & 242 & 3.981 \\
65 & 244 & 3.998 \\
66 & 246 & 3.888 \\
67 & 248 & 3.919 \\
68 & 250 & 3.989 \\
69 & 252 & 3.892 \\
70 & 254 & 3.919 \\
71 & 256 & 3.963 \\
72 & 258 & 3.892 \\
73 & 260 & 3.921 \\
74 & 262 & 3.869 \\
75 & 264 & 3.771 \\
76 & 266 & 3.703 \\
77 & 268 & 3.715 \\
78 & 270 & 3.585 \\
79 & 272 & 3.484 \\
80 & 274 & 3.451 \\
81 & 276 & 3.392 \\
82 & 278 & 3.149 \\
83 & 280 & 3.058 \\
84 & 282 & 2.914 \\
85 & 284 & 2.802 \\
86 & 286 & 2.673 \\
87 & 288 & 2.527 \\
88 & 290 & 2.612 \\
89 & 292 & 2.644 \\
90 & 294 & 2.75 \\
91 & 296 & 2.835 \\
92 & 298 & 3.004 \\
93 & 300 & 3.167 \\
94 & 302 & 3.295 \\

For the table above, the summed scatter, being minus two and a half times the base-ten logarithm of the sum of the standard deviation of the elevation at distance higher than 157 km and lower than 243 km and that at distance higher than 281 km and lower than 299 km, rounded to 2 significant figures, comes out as 1.6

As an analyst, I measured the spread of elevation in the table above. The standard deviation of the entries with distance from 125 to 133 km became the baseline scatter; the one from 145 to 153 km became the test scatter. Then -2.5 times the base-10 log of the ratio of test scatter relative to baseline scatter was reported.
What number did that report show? 0.6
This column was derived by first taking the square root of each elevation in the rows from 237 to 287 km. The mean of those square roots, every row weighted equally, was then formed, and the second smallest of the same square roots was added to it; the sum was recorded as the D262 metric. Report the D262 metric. 3.58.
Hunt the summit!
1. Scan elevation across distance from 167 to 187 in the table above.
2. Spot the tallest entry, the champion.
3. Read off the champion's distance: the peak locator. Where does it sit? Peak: 170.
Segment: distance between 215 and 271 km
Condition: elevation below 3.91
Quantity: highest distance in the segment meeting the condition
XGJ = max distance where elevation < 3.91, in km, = 270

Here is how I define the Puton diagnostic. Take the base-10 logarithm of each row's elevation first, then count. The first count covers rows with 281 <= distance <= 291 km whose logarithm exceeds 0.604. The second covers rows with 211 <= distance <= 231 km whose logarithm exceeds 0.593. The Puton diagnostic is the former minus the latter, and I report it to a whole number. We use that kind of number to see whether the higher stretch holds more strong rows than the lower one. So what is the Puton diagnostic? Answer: -9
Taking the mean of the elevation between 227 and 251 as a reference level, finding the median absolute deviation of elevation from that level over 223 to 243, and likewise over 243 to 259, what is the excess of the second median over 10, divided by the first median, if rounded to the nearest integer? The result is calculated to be -247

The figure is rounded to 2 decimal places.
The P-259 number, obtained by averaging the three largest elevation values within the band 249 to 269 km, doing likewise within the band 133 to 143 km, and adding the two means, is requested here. 8.34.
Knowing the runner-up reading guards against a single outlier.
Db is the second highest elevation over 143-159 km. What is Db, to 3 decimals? 4.274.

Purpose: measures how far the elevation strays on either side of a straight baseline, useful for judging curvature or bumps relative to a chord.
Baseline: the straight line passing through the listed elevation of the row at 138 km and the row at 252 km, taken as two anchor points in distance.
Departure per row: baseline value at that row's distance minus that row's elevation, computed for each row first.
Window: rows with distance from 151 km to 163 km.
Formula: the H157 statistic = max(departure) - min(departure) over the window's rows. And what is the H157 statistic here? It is 0.16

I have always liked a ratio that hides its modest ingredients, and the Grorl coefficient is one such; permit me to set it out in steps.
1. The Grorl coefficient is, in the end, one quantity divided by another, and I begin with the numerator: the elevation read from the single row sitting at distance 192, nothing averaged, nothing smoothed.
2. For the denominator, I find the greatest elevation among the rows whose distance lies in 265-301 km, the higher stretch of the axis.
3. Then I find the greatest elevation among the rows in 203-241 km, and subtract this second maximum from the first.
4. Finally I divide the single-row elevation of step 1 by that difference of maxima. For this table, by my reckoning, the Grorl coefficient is -10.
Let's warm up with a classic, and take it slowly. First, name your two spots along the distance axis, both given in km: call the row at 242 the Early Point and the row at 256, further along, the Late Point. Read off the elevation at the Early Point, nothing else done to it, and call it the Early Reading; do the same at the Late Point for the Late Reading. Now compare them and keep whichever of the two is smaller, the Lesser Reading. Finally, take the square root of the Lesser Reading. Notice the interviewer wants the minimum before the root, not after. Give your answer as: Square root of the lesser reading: 1.99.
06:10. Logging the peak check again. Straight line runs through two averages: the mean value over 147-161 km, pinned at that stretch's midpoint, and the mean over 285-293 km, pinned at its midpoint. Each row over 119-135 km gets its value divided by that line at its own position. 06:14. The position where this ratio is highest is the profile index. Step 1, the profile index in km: 132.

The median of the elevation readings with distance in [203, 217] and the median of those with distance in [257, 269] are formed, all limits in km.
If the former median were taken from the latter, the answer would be -0.16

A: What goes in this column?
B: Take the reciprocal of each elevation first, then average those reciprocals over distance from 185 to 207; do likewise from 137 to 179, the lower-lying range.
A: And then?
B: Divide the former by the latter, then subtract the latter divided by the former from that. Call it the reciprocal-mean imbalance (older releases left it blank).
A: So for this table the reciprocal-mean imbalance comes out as 0.10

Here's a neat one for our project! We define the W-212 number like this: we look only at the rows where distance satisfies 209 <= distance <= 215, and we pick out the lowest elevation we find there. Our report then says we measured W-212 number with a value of 3.897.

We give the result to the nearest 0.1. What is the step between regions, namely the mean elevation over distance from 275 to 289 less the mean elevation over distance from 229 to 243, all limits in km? -1.1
